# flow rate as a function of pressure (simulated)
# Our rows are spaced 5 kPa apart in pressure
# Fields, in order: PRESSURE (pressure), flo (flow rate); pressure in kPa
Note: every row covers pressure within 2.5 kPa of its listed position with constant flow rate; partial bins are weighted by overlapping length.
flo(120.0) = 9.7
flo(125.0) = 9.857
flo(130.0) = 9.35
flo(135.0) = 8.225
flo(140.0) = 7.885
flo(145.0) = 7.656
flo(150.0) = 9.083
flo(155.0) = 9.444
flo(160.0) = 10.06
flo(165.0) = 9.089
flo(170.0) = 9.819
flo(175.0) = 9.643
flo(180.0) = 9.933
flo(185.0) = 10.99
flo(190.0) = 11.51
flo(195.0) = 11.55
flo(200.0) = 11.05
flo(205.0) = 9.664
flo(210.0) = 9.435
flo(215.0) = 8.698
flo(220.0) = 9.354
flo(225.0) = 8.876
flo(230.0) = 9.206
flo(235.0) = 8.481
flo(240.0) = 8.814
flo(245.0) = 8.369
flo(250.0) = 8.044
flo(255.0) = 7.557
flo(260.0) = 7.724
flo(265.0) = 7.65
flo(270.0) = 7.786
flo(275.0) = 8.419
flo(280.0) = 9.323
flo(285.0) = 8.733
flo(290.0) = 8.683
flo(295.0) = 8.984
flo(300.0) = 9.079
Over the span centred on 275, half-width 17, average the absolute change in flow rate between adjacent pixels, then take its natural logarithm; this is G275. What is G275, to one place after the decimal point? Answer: -0.9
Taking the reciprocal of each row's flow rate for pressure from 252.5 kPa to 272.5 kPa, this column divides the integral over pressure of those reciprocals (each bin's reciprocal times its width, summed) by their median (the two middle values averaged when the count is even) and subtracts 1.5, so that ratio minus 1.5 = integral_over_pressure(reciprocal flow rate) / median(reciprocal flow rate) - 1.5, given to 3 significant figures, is 18.5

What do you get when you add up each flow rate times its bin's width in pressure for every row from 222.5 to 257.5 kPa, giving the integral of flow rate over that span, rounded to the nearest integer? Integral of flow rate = 297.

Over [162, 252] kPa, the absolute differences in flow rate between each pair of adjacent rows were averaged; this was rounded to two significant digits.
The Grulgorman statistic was 0.53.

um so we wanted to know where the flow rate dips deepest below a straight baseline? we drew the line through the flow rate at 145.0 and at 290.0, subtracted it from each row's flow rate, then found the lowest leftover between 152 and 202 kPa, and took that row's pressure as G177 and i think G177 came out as 165.0 kPa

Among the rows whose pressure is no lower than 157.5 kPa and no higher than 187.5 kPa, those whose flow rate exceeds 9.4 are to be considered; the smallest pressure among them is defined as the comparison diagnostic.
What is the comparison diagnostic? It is 160.0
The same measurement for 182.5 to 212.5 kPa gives 185.0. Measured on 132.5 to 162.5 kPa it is 155.0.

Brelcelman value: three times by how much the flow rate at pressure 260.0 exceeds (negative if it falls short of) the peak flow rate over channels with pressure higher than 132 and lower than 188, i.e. -10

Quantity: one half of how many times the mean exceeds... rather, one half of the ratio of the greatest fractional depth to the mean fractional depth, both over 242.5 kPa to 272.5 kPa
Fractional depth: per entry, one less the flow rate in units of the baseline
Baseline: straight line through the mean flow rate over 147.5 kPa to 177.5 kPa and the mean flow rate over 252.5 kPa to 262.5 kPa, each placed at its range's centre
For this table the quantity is -0.31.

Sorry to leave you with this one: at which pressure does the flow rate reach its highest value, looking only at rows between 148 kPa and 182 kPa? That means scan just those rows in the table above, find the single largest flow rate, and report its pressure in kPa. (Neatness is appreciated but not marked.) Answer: 160.0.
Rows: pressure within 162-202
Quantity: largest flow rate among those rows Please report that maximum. 11.55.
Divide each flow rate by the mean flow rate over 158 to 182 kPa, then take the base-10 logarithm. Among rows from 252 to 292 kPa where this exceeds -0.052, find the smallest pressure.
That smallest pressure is 280.0 kPa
